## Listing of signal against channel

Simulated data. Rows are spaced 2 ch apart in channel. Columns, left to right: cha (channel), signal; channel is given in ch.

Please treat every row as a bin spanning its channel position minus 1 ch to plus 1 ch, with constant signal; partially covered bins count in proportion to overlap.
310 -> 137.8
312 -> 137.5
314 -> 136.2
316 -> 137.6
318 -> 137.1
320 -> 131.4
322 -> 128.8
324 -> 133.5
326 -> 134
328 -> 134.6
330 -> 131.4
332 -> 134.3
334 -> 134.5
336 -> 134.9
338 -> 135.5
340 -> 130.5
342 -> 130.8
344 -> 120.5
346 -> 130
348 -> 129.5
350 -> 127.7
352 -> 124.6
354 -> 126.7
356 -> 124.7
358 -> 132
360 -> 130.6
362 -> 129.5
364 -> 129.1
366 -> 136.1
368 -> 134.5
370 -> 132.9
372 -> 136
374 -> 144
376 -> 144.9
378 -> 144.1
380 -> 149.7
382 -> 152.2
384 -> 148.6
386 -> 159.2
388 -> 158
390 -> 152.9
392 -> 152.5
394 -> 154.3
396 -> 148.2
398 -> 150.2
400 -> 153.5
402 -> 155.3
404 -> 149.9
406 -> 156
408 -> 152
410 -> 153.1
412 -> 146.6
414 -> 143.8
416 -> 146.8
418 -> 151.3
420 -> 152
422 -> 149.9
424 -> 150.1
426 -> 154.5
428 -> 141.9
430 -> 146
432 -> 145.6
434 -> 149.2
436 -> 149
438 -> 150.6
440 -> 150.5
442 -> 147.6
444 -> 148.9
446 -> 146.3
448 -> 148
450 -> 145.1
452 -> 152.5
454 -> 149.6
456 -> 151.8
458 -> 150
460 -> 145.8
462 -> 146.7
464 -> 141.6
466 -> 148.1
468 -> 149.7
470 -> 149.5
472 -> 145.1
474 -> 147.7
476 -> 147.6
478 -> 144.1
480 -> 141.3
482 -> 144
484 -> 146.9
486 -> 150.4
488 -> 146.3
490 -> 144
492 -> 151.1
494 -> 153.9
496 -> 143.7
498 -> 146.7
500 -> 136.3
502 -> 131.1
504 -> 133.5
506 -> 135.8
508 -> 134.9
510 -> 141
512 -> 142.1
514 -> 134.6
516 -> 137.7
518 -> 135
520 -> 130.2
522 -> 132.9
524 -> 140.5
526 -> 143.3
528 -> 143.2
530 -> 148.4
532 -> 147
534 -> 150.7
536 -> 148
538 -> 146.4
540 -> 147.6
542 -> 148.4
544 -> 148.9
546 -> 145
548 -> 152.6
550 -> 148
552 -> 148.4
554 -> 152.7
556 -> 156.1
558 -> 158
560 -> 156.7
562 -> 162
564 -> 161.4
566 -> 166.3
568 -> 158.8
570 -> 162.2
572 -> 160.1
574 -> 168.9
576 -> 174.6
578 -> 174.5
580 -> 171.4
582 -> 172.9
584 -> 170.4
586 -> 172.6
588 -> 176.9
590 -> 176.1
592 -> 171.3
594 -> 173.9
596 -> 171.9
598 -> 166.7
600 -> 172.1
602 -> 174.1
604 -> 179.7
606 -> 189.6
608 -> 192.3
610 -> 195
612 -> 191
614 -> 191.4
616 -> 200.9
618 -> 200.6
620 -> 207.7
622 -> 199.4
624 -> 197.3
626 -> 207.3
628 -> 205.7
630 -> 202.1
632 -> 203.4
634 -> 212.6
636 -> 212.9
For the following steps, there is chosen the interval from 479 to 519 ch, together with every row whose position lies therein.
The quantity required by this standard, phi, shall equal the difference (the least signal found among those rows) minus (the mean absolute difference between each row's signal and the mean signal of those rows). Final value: 126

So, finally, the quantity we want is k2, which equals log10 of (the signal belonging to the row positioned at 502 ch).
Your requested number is 2.12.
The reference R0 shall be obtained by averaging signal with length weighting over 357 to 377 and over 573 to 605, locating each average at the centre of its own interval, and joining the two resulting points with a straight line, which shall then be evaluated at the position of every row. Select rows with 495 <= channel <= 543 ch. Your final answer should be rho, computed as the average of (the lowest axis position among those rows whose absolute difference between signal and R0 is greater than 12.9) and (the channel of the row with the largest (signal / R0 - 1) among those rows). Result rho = 497 ch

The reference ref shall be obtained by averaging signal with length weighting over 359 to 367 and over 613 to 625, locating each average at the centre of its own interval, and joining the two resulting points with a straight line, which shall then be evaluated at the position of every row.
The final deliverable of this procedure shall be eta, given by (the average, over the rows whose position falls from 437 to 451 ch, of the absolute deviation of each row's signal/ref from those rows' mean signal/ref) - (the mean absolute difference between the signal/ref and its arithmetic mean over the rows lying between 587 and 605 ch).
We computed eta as -0.001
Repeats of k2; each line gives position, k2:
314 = 2.13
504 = 2.13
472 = 2.16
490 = 2.16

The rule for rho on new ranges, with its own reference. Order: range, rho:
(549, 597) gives 569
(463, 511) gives 474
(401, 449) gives 402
